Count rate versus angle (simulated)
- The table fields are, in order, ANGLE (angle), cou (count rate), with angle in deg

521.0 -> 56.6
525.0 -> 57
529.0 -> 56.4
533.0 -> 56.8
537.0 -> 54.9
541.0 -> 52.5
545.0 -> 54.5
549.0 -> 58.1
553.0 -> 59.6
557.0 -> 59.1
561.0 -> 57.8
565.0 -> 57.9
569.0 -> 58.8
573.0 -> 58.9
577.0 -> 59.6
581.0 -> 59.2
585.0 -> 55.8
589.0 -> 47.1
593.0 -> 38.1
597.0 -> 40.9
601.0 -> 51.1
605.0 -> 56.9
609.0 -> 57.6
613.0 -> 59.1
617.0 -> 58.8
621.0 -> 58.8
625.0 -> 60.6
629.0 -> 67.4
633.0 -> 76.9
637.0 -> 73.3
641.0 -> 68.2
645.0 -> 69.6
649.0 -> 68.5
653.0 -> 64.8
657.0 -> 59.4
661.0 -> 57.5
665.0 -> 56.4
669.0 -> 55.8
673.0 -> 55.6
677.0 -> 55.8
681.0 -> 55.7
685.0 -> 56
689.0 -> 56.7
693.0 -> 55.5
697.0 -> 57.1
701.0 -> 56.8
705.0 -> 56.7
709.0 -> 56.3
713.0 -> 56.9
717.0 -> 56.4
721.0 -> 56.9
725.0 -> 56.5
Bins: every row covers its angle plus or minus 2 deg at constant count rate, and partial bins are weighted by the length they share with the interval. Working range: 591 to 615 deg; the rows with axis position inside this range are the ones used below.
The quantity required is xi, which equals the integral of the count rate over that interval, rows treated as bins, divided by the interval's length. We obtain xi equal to 51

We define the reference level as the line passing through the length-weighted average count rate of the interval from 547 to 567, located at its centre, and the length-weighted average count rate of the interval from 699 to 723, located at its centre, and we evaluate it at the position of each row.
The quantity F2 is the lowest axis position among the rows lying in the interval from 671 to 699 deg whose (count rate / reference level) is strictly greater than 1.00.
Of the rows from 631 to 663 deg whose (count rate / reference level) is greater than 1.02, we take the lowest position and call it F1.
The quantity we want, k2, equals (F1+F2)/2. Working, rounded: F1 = 633.0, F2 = 697.0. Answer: 665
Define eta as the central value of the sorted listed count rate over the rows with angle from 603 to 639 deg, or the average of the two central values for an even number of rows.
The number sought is 59.1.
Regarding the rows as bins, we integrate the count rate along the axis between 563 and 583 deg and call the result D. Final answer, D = 1178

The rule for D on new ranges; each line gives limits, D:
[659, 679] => 1124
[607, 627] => 1180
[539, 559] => 1135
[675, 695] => 1119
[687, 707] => 1131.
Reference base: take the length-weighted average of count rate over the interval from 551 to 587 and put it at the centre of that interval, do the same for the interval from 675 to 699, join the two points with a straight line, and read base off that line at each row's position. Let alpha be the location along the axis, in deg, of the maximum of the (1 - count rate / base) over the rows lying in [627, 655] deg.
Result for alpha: 653.0 deg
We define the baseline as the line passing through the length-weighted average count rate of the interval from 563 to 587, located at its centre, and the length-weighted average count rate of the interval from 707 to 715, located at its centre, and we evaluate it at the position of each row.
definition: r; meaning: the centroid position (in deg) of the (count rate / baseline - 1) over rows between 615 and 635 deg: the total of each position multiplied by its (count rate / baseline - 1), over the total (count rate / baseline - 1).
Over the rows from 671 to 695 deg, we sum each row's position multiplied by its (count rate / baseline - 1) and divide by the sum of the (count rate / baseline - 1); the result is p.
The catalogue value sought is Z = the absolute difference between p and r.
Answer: 51.3 deg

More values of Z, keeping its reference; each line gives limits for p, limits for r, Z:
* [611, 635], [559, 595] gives 38.5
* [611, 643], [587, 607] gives 38.9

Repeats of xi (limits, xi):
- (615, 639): 66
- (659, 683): 56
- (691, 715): 57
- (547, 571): 59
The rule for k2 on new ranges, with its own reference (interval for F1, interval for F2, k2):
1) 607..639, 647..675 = 631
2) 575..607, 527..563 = 565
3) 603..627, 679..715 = 655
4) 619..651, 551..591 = 589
